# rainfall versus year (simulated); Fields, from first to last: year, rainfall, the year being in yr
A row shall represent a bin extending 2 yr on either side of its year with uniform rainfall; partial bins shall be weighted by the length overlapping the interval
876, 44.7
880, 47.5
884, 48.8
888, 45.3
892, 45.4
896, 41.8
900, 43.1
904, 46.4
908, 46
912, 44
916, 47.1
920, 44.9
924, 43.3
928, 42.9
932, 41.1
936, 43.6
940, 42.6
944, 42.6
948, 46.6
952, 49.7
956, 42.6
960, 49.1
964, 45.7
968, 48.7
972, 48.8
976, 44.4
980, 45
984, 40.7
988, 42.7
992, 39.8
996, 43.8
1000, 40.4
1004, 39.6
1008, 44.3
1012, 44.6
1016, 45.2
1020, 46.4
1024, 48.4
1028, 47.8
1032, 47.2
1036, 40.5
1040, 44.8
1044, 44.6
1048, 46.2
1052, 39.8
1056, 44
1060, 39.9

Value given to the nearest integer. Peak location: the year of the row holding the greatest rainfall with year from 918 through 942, 920 yr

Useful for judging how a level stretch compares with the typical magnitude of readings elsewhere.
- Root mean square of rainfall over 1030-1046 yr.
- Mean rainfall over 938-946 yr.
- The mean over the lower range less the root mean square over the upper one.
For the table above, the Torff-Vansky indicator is -1.7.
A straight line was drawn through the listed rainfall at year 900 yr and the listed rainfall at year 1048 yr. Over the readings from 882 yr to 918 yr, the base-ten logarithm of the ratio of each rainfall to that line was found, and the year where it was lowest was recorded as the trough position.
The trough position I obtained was 896 yr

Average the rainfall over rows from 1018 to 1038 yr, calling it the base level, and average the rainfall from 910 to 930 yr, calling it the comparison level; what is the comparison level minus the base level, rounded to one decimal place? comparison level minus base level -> -1.6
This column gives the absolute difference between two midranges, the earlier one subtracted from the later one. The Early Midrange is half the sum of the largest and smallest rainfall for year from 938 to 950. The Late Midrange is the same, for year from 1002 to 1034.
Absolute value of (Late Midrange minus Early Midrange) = 0.60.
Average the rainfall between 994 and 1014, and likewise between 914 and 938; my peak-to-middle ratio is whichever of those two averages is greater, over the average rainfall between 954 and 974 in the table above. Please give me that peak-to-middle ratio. 0.93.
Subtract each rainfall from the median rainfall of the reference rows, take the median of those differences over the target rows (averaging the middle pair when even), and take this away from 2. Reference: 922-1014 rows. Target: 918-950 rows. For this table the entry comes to 1.5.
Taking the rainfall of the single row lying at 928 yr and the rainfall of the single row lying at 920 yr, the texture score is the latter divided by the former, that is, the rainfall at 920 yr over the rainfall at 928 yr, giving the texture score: 1.05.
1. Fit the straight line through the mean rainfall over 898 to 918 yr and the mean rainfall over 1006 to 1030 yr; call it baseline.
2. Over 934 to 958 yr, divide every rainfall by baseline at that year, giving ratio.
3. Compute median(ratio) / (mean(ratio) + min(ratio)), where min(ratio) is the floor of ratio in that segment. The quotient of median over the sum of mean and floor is 0.50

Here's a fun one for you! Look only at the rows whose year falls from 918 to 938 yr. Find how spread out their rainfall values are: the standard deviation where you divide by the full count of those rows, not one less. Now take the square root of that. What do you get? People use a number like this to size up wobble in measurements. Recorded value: 1.11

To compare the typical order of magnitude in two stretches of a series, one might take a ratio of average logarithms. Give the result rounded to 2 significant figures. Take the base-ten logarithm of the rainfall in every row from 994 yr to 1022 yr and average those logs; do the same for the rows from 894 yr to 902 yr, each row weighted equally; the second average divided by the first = 0.99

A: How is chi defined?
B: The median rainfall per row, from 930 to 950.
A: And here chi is 42.6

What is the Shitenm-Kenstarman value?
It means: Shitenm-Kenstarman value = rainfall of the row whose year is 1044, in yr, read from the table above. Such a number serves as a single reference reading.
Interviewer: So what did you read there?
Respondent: 44.6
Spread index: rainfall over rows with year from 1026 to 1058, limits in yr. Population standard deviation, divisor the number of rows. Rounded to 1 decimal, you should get 2.7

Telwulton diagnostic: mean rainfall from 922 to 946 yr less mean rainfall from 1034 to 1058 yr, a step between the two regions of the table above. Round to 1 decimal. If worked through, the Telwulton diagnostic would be -0.6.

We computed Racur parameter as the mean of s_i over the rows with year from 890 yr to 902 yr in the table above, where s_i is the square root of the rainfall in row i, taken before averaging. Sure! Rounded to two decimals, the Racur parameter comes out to 6.59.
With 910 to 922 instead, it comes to 6.73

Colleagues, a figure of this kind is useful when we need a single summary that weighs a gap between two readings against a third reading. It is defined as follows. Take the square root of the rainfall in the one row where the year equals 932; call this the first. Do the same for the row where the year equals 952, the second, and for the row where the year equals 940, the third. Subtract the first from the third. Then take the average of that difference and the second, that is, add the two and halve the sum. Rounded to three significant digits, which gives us 3.58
